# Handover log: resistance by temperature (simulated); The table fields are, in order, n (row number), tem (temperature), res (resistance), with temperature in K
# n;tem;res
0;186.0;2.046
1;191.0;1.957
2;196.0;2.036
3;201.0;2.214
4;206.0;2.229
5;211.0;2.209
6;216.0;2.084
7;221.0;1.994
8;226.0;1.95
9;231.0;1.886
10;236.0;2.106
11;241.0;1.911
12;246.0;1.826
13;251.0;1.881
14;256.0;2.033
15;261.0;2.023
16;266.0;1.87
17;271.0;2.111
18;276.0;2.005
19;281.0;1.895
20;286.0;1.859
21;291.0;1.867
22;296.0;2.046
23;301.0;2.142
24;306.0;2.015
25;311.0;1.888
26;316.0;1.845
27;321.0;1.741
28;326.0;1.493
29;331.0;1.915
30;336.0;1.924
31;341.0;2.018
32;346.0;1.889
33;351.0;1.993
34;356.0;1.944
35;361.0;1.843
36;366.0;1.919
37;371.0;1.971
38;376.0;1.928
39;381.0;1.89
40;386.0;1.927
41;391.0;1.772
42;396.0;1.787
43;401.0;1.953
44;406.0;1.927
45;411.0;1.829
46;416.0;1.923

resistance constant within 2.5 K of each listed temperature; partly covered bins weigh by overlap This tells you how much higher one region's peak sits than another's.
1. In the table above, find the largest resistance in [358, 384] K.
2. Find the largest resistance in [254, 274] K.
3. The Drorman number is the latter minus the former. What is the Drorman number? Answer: 0.14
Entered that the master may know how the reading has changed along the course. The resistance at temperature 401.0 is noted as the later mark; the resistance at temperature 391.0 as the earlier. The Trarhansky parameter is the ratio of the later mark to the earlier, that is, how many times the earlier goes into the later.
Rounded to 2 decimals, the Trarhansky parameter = 1.10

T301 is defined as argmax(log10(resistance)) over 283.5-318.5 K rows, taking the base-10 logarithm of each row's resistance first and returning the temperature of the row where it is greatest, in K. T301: 301.0 K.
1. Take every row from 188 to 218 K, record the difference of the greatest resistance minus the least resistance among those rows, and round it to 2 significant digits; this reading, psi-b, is 0.27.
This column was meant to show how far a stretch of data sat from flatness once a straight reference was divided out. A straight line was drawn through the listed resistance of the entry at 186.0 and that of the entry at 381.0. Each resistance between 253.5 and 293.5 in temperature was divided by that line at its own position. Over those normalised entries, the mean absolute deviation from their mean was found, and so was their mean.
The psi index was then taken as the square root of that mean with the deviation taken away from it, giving 0.98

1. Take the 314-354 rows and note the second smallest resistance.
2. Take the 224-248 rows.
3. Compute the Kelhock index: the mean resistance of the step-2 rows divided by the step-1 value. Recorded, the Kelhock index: 1.11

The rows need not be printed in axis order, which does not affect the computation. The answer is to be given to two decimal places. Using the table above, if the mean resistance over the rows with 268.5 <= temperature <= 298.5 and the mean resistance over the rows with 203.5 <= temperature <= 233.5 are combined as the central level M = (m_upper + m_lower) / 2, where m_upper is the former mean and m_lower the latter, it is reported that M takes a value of 2.01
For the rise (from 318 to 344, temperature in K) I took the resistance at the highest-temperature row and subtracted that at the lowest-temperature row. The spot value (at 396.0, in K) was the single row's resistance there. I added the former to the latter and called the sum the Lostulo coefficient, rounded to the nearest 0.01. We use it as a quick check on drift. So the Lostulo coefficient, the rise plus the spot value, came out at 2.06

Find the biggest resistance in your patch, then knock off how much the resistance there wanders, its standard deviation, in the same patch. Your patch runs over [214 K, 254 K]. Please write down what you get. 2.01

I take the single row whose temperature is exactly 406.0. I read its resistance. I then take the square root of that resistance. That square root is 1.39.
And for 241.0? 1.38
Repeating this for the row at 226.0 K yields 1.40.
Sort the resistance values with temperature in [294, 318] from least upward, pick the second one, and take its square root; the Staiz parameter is 1.37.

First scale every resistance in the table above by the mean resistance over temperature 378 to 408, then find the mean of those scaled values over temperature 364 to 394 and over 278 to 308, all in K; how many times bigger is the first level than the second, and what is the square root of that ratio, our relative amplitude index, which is 0.982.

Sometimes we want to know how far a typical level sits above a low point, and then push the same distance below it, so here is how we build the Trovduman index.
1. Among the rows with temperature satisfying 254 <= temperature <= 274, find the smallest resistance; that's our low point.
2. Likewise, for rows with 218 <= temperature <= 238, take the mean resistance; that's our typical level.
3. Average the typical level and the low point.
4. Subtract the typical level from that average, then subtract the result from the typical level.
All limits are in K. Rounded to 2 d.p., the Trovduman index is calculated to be 2.04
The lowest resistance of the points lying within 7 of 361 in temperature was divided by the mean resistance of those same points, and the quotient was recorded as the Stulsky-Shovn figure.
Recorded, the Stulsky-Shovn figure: 0.97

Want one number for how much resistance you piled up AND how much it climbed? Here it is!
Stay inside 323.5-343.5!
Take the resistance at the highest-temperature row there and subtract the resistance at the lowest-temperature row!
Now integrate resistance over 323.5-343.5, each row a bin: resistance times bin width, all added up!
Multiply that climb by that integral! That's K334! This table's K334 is 19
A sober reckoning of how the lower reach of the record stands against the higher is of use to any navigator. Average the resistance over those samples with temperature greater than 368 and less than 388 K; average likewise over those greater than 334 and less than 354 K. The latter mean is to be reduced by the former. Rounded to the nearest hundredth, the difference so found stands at 0.03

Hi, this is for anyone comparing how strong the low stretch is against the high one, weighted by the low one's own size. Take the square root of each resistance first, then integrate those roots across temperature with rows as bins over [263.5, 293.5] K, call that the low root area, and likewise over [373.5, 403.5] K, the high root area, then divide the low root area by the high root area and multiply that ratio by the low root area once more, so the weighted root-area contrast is 42.4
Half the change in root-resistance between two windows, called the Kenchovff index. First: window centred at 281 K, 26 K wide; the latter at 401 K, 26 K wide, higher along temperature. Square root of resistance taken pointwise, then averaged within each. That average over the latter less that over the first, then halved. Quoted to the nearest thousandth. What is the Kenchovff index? -0.017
